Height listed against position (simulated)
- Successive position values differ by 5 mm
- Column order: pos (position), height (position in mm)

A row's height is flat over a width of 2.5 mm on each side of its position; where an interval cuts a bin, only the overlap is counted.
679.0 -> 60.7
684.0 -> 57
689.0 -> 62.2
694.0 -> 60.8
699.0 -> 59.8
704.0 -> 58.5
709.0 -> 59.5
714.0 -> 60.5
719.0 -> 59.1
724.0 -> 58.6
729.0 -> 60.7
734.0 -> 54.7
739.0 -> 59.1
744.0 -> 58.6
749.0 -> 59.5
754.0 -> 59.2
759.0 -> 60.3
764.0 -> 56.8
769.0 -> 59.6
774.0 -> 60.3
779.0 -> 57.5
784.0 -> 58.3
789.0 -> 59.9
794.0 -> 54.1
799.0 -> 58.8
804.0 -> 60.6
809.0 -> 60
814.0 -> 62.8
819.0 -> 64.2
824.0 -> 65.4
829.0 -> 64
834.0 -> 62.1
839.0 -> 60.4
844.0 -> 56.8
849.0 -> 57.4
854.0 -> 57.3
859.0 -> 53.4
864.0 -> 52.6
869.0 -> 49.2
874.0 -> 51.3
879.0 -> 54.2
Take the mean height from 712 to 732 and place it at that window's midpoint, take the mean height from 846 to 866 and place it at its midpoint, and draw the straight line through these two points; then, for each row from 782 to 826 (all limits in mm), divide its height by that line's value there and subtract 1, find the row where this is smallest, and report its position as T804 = 794.0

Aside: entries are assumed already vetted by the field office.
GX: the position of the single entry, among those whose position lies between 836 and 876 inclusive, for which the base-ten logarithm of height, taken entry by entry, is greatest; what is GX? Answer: 839.0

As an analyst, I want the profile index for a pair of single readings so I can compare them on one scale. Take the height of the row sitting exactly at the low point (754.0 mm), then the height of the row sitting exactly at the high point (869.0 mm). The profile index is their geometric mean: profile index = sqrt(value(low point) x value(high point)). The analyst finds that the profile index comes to 54.0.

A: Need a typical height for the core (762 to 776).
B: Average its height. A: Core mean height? 58.9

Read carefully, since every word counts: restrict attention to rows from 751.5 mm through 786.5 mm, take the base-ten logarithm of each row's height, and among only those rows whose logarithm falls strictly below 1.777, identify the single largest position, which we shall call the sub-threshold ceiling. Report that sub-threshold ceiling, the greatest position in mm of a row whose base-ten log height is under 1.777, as 784.0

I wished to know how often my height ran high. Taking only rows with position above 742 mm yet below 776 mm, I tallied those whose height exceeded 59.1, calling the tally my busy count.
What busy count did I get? 5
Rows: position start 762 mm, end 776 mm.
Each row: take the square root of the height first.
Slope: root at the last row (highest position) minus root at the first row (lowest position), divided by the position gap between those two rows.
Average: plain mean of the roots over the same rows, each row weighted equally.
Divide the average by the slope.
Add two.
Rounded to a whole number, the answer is 338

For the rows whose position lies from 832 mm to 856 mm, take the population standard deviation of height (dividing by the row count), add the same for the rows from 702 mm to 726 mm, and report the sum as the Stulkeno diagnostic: 2.81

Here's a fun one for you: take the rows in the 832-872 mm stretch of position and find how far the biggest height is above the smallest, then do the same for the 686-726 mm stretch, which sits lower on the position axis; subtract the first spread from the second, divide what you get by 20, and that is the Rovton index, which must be -0.46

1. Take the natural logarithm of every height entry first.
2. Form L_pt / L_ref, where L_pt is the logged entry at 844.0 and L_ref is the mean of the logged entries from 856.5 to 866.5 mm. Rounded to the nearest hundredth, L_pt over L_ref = 1.02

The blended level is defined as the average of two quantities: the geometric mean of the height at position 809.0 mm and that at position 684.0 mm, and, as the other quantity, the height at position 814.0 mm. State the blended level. 60.6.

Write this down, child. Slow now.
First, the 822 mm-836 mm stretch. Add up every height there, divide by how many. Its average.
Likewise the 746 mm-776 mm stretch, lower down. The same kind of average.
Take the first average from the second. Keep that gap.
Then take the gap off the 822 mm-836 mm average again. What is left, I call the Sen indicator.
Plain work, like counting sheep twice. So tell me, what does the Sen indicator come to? 68.4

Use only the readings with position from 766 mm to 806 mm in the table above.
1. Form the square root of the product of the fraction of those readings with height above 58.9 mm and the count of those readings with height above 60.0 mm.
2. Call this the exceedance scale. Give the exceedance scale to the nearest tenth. 1.0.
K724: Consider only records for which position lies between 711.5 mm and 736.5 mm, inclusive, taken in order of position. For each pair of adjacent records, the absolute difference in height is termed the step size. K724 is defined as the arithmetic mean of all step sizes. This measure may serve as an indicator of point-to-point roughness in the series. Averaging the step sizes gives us 2.5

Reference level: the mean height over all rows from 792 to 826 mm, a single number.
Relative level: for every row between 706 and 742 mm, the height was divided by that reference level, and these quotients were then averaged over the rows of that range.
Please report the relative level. 0.97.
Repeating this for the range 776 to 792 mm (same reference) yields 0.96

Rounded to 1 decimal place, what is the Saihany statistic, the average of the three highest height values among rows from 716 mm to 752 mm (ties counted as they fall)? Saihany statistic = 59.8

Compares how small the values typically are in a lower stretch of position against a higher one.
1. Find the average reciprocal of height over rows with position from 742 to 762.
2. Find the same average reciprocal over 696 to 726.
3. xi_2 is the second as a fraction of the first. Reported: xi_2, 1.00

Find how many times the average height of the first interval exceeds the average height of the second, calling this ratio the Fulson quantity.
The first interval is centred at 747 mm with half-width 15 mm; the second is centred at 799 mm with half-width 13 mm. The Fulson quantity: 1.00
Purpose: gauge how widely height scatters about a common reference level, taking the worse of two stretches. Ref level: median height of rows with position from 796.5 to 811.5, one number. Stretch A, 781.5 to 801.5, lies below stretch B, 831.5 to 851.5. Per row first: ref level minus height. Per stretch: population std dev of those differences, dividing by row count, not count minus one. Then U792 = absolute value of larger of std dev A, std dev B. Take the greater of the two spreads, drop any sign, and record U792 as 2.20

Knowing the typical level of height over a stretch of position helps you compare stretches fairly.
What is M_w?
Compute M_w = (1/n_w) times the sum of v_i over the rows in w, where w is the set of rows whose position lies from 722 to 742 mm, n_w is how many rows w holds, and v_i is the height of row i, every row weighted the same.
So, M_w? 58.3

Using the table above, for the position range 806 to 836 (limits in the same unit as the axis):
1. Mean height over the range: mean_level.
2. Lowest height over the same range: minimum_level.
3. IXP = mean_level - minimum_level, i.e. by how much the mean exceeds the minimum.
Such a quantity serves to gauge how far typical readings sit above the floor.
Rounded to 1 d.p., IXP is 3.1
